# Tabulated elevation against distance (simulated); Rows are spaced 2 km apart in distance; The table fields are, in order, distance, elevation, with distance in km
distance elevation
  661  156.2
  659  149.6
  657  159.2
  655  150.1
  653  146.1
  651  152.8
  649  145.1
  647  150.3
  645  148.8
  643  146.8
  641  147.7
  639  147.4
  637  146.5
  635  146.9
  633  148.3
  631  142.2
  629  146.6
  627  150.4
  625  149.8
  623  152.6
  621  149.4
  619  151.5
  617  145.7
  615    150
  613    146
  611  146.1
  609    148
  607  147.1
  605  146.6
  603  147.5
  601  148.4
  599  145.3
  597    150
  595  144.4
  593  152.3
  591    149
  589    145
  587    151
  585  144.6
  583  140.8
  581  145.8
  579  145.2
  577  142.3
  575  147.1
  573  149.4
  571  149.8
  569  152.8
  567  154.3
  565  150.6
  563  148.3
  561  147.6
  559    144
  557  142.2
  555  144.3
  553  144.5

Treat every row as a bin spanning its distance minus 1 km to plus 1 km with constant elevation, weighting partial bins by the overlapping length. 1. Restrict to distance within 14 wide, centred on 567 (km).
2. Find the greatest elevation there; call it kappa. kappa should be 154.3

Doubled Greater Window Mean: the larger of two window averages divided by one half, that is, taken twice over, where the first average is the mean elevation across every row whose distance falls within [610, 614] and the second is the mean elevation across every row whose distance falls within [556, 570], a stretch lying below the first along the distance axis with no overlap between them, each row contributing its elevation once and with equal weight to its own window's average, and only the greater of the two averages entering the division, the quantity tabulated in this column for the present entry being 297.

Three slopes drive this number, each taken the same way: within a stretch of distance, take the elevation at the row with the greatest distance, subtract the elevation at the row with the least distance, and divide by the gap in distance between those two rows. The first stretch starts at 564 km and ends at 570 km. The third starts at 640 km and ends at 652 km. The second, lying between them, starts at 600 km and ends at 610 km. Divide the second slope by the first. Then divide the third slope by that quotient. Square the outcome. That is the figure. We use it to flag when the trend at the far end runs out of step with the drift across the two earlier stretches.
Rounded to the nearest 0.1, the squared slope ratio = 31.5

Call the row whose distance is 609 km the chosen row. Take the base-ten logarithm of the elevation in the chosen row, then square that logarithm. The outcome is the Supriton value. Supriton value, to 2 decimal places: 4.71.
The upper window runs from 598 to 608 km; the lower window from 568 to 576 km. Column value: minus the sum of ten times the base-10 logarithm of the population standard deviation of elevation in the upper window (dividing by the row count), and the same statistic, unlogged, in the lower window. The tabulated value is -2.1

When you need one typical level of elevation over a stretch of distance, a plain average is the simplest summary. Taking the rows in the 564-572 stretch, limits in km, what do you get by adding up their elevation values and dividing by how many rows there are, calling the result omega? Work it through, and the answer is 152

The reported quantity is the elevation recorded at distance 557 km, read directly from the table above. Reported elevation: 142.2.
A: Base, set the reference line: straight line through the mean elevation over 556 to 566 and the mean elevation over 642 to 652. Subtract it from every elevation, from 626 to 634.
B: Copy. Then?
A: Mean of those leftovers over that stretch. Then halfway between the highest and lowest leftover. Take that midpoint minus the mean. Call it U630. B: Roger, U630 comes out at -0.55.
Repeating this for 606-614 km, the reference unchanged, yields 0.17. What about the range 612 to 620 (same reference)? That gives 0.25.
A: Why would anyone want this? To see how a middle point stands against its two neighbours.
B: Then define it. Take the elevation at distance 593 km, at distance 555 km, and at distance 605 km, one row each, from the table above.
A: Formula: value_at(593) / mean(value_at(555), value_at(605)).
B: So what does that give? 1.05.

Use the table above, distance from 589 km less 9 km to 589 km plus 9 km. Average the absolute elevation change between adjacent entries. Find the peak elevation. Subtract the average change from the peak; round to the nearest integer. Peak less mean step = 147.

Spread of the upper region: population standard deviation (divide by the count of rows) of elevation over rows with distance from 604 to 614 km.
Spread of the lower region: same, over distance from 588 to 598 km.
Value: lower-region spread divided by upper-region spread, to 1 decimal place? 4.1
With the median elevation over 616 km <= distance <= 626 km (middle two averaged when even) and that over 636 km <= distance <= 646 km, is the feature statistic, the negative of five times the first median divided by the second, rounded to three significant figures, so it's -5.08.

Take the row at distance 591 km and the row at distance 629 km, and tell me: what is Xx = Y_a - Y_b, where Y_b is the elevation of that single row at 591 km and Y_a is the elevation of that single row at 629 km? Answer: -2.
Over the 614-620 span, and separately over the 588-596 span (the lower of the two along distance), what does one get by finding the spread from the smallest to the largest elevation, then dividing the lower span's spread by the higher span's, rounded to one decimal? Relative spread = 1.4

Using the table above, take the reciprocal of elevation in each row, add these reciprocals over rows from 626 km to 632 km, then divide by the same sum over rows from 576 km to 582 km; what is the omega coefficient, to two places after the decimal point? 0.99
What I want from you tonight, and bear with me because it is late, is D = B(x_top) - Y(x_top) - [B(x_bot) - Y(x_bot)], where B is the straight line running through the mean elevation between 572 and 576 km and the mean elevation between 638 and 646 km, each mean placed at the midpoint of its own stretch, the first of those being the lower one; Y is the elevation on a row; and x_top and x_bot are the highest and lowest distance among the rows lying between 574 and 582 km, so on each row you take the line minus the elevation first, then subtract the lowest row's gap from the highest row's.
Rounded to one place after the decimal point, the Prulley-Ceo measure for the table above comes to 1.2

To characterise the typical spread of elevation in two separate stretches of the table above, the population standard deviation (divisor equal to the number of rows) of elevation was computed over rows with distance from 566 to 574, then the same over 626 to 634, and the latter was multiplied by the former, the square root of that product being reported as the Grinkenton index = 2.49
